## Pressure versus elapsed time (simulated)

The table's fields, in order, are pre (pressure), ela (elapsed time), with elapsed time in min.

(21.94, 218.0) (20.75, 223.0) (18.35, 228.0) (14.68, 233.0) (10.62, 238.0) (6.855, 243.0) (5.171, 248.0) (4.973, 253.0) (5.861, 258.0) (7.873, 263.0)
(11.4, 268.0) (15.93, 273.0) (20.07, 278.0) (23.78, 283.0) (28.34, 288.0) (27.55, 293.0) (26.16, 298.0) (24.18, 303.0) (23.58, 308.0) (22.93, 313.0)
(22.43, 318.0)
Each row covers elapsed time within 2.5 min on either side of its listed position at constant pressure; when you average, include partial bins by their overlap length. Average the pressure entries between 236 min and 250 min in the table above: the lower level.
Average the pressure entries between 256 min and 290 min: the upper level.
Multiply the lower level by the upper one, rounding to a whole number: 122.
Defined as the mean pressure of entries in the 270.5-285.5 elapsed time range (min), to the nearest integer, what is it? 20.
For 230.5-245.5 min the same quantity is 11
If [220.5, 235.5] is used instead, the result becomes 18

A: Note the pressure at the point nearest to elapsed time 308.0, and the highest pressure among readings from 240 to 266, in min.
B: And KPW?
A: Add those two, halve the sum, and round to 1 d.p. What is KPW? 15.7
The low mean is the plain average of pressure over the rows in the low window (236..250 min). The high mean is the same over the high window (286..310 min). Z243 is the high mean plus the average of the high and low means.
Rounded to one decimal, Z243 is 42.7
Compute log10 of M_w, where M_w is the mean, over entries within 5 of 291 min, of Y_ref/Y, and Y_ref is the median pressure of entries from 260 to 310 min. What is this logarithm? -0.07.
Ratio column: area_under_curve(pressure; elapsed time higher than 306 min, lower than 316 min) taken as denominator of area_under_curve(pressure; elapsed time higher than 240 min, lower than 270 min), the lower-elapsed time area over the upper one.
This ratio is 0.91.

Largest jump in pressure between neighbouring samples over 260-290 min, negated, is -4.56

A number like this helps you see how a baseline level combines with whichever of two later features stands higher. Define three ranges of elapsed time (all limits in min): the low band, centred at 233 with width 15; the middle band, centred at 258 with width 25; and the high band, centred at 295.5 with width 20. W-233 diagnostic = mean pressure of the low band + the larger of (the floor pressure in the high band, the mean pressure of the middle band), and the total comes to 38.7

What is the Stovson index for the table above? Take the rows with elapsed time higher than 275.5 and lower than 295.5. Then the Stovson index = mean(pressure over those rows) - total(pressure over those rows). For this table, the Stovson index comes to -75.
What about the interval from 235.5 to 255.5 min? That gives -21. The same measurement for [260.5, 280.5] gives -41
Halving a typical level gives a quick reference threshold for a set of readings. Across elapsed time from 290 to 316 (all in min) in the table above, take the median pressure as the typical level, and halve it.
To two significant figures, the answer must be 12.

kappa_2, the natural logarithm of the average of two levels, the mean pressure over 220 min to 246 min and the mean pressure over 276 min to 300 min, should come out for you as 2.98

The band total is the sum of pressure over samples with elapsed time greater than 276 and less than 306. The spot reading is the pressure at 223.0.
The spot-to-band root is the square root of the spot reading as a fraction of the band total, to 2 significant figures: 0.37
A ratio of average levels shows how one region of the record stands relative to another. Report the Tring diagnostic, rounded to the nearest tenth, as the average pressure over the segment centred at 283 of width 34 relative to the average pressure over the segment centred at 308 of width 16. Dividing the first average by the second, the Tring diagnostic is 0.9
